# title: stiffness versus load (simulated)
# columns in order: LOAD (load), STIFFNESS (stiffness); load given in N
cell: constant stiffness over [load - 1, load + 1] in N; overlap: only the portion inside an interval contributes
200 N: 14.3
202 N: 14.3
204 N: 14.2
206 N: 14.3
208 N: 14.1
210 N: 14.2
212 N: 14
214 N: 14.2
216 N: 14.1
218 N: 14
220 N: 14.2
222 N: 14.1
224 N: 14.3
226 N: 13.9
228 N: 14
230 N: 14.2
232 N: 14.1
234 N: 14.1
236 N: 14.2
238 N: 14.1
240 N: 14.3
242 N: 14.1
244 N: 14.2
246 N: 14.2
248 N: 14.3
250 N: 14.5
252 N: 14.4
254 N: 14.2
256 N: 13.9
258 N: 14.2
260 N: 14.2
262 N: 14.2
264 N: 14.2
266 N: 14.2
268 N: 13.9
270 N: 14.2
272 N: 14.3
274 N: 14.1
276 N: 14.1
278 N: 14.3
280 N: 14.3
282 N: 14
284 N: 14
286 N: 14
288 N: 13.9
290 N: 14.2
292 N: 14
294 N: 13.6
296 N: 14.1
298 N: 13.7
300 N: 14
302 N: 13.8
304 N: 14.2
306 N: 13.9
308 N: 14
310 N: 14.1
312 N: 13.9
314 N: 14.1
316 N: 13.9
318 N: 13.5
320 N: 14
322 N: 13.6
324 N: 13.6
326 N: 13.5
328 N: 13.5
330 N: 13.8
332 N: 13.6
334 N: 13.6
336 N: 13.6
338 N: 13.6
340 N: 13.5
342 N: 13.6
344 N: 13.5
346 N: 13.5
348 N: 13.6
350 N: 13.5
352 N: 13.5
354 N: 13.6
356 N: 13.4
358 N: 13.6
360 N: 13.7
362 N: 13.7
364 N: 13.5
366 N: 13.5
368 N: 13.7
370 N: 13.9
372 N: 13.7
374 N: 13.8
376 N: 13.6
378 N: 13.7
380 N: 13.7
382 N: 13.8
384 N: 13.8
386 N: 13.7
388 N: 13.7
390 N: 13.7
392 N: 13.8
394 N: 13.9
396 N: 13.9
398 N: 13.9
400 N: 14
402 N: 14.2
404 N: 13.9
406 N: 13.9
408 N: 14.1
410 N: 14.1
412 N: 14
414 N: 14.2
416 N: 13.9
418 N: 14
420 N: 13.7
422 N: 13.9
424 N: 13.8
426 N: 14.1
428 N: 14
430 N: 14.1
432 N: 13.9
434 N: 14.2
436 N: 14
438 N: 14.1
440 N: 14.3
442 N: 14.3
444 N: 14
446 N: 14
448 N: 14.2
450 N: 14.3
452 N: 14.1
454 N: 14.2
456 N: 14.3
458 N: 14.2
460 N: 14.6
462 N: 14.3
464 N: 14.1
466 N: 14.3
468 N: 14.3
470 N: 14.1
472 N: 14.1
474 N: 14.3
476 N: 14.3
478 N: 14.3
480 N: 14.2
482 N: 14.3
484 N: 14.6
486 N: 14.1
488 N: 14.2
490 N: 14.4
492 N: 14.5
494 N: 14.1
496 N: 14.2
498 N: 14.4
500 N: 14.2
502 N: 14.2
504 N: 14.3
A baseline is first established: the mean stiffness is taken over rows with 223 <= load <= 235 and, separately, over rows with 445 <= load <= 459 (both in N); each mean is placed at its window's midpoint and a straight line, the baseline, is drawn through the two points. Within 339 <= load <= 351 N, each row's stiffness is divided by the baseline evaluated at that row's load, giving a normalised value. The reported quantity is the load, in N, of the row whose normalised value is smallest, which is 350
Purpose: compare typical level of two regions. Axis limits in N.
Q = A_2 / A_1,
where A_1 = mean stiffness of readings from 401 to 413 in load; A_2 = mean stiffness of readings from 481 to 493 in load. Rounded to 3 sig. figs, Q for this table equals 1.02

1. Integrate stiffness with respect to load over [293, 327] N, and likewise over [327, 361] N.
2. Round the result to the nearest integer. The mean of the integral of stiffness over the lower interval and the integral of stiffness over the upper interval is 466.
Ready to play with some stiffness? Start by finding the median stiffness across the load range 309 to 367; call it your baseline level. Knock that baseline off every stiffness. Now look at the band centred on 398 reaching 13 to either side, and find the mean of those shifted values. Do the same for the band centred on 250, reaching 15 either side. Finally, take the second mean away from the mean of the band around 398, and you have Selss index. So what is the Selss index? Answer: -0.31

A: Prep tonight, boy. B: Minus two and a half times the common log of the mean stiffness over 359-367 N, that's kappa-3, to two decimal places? -2.83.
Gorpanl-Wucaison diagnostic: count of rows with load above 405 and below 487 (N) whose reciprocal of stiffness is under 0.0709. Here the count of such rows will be 19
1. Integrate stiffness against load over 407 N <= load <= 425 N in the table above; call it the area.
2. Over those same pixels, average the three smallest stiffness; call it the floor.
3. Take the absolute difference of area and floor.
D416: 238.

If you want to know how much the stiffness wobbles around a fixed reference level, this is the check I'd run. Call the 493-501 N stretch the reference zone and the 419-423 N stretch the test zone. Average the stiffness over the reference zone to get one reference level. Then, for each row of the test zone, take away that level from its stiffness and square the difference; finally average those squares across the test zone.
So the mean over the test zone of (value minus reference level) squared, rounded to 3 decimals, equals 0.191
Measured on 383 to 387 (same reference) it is 0.228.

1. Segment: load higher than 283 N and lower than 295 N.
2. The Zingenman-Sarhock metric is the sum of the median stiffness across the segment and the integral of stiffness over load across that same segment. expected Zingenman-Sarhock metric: 181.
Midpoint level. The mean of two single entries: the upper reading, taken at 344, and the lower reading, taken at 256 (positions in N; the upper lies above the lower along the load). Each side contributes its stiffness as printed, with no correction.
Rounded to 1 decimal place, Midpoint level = 13.7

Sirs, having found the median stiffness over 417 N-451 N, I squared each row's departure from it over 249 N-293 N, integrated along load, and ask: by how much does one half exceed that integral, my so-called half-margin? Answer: -1.6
